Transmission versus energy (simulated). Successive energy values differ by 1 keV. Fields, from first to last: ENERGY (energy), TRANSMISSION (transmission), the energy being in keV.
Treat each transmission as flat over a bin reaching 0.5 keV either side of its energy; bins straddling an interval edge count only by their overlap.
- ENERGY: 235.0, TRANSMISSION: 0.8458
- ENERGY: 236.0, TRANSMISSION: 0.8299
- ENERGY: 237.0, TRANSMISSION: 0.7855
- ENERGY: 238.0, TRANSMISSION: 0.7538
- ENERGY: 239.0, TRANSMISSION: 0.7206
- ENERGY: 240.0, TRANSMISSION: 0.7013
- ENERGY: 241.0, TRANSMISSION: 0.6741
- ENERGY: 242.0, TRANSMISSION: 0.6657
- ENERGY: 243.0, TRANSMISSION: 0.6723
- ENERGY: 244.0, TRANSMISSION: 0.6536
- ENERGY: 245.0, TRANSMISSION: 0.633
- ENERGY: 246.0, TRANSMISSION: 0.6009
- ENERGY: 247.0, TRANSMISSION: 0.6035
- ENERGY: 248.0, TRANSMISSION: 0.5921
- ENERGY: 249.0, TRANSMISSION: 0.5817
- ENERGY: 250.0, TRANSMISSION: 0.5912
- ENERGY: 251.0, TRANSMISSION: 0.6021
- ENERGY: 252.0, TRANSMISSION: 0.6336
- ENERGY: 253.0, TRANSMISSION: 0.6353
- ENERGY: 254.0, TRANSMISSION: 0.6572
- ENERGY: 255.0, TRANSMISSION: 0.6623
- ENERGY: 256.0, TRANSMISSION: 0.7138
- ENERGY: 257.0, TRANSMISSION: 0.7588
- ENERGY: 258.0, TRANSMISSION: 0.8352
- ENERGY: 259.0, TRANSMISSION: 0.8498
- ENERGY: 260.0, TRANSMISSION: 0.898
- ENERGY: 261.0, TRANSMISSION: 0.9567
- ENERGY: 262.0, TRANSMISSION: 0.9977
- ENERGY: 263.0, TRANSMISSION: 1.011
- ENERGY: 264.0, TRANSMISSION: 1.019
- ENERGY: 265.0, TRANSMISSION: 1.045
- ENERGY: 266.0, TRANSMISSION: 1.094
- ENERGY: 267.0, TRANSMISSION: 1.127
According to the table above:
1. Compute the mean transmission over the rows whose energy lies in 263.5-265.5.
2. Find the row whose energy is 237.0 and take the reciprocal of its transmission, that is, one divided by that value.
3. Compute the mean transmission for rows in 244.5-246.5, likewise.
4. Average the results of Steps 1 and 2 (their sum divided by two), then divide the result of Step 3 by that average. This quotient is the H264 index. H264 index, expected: 0.535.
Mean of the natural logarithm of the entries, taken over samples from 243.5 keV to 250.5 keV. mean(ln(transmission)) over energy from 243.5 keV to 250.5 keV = -0.50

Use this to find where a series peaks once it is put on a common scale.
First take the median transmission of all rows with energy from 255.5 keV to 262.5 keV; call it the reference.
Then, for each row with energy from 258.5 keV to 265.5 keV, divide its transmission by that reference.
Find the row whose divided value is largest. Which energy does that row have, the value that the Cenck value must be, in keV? 265.0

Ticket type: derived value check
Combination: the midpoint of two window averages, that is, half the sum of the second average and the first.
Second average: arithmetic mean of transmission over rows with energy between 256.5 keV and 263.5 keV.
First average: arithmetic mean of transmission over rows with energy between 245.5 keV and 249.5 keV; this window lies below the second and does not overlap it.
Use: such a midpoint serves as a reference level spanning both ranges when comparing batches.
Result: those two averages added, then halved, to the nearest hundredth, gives 0.75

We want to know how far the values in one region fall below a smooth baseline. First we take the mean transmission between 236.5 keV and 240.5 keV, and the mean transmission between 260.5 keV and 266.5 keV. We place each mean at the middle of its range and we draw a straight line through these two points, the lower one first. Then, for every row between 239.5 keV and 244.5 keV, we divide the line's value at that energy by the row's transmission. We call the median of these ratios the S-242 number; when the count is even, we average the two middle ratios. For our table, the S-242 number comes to 1.2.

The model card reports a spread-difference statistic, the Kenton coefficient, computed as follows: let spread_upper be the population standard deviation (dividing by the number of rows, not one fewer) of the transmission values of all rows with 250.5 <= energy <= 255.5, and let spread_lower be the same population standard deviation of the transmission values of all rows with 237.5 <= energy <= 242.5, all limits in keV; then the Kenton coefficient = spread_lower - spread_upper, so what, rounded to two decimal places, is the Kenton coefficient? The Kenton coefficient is 0.01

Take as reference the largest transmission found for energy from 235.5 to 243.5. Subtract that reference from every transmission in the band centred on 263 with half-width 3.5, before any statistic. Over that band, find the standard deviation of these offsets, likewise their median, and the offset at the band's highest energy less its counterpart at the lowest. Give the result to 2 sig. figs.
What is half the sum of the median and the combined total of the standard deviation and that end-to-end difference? 0.22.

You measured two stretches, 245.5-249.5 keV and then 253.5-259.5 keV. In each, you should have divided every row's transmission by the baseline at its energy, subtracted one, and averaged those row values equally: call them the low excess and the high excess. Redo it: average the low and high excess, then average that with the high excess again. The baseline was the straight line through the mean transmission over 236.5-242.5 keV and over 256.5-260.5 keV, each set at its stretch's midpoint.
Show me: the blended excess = -0.13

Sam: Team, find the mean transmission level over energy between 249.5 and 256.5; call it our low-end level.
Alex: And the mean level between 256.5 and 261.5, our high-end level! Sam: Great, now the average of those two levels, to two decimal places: 0.75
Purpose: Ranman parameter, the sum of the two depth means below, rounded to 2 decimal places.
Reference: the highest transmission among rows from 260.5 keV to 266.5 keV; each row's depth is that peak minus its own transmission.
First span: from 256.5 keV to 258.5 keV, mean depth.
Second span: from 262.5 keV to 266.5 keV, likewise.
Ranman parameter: 0.35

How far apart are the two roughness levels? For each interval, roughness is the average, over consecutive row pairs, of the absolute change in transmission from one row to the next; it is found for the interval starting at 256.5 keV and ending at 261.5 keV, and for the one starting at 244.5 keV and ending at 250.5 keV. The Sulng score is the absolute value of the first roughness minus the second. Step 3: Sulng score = 0.036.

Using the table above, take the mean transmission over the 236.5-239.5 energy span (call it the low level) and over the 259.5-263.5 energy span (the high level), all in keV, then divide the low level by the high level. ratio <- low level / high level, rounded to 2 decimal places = 0.78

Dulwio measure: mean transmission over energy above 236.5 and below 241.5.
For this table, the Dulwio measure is 0.73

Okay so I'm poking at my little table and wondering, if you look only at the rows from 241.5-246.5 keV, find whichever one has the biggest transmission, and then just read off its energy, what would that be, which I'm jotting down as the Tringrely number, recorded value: 243.0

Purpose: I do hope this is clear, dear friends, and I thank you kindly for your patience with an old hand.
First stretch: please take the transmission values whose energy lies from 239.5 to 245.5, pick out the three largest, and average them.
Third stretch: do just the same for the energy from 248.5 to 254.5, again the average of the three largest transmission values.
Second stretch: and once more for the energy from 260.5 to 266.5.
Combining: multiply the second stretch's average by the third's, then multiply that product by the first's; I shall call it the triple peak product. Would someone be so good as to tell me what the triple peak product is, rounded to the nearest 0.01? 0.46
